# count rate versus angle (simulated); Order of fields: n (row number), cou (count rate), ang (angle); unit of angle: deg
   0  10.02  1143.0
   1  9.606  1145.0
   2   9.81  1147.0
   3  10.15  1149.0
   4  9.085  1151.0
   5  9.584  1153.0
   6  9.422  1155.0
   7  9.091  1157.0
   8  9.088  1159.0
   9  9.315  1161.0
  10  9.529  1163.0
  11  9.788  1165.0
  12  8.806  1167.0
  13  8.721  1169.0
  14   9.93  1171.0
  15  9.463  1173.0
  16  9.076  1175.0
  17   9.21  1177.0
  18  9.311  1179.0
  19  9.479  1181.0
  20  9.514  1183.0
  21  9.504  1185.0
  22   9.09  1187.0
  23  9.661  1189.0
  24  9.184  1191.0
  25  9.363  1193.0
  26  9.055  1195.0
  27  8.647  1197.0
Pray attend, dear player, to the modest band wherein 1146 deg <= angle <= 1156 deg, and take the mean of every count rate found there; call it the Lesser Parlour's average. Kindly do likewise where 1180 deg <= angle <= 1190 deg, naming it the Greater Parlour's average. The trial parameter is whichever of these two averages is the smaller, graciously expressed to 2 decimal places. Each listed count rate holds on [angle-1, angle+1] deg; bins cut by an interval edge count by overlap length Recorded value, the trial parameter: 9.45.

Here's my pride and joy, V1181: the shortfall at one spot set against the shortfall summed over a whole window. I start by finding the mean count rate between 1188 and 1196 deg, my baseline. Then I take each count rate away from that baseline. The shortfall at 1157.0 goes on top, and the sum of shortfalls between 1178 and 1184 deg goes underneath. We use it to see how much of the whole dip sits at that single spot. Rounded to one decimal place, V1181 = -0.6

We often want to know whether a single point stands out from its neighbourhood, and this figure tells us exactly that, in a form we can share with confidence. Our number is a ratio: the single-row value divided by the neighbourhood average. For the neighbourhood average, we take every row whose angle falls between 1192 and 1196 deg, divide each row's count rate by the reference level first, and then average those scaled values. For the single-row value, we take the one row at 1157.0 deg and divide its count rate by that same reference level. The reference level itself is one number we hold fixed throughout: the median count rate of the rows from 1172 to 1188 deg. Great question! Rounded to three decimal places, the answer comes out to 0.987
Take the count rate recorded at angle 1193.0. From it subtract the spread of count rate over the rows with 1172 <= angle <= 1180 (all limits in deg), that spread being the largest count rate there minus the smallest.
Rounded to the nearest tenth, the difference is 9.0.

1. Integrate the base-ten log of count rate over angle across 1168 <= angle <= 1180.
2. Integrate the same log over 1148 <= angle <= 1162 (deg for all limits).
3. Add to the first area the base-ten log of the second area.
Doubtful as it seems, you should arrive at 13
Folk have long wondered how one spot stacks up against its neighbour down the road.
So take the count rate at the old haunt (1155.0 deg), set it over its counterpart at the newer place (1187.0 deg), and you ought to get 1.04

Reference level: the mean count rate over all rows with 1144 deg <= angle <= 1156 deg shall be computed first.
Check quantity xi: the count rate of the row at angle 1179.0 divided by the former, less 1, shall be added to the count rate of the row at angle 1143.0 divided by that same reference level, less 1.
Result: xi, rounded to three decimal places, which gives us 0.012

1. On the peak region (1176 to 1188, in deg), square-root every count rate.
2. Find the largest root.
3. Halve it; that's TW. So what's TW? 1.542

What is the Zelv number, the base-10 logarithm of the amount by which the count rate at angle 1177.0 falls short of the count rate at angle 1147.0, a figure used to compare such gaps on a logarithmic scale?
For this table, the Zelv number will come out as -0.22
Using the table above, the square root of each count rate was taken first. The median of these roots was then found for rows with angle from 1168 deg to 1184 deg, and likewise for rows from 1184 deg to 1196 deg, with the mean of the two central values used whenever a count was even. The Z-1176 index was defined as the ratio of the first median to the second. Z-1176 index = 1.01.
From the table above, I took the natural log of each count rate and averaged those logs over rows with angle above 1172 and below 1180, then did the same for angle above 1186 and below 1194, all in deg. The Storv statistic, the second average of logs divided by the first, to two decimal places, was 1.00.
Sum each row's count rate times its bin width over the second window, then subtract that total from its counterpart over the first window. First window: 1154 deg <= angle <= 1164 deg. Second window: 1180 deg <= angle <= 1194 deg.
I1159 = -39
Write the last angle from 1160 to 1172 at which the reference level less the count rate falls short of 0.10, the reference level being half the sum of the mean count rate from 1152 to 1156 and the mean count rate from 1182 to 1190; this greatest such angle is 1171.0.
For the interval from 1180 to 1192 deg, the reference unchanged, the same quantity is 1189.0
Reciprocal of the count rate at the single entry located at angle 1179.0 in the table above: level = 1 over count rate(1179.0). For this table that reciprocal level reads 0.107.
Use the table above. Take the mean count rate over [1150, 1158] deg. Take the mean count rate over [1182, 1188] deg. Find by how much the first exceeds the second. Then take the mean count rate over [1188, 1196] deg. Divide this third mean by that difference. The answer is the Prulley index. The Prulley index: -126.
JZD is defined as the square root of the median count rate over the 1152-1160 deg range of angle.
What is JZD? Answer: 3.04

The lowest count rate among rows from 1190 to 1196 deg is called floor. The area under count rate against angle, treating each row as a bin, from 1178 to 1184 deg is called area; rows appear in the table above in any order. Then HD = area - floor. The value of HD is 47.6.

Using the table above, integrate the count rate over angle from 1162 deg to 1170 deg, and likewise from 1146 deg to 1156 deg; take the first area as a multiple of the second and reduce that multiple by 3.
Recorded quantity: -2.2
